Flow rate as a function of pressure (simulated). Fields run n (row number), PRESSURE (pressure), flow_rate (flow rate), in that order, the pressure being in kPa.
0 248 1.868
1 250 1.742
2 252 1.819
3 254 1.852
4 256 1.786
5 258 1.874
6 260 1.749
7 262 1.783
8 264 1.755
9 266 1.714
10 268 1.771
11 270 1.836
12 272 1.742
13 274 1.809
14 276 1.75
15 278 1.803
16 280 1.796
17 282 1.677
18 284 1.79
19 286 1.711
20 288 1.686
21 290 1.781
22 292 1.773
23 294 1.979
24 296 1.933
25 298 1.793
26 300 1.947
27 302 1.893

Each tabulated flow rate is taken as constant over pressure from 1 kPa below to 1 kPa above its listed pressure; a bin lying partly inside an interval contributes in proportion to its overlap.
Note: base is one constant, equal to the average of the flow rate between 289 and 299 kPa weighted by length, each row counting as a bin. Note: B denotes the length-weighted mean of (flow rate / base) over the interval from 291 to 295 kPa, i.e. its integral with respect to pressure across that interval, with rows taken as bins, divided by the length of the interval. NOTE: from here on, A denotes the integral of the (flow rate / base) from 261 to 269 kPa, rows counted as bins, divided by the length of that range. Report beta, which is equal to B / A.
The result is 1.07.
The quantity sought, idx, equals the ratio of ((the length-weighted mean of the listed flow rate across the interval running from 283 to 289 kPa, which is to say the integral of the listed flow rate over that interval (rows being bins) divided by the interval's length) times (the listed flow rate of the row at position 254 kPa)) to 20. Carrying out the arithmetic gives 0.160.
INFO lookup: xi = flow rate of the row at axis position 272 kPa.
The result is 1.742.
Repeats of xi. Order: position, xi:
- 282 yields 1.677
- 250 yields 1.742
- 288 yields 1.686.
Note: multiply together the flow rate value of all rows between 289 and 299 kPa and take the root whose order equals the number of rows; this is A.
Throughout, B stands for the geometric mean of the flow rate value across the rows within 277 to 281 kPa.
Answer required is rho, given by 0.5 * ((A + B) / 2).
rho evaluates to 0.912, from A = 1.85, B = 1.80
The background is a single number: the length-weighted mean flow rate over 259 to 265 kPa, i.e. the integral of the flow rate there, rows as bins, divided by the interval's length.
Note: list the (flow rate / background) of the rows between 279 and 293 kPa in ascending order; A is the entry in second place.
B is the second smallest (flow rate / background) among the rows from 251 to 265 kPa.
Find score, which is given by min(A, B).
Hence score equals 0.96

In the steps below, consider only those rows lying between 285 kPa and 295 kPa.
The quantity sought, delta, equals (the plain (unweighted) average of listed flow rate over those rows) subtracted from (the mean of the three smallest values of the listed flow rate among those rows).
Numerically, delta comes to -0.063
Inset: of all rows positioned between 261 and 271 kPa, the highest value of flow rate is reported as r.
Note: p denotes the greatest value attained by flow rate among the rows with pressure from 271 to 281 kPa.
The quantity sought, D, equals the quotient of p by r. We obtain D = 0.99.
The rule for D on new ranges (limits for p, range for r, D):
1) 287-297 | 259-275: 1.08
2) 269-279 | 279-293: 1.02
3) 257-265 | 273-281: 1.04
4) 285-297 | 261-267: 1.11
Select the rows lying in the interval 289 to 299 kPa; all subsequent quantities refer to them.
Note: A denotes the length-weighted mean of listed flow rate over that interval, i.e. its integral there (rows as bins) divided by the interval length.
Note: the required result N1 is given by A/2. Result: 0.93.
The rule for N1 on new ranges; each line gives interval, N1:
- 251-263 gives 0.91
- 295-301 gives 0.95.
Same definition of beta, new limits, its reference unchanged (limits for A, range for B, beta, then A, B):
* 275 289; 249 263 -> 1.03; 0.942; 0.97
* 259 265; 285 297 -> 1.03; 0.952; 0.98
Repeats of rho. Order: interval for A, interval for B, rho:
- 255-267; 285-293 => 0.878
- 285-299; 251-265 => 0.902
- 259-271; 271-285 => 0.883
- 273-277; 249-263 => 0.895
